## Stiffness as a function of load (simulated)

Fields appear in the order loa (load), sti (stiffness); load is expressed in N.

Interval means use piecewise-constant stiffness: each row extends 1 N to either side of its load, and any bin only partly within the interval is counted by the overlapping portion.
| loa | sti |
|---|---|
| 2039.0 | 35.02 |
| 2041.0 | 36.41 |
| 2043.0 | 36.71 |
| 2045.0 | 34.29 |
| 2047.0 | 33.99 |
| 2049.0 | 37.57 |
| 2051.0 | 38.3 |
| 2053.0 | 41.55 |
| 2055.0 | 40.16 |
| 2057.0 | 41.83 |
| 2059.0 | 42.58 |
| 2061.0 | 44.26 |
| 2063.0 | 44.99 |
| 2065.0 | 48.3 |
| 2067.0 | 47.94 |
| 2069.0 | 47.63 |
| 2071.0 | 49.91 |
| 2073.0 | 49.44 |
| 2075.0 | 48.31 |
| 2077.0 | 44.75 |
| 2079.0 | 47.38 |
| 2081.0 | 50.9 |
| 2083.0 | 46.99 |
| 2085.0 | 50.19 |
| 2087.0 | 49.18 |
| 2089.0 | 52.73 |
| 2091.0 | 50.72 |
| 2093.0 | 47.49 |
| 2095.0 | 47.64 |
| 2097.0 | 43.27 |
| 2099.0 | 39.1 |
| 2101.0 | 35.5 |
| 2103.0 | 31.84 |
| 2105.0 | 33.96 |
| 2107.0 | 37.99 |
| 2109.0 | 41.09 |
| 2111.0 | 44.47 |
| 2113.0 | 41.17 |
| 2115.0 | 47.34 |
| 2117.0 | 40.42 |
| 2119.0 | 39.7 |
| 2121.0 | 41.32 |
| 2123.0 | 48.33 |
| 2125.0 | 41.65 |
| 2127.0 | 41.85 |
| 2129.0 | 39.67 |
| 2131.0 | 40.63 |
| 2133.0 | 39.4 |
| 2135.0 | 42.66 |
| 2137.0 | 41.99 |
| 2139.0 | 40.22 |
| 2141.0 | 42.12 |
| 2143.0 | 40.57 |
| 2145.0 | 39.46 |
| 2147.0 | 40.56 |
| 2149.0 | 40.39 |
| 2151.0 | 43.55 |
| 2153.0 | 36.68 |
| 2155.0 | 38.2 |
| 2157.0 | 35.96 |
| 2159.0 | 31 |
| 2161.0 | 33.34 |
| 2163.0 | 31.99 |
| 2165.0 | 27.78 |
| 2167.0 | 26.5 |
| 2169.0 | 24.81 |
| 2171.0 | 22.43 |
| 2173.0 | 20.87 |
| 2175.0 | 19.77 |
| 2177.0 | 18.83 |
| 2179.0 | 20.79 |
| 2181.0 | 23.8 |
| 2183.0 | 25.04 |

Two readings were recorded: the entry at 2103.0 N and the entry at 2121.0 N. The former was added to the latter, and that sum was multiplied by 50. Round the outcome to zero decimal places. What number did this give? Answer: 3658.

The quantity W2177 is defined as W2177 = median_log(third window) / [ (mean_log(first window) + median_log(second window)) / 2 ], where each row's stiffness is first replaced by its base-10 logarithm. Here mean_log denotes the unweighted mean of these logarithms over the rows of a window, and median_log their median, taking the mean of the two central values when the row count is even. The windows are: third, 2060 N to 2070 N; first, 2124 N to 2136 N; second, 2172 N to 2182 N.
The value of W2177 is 1.15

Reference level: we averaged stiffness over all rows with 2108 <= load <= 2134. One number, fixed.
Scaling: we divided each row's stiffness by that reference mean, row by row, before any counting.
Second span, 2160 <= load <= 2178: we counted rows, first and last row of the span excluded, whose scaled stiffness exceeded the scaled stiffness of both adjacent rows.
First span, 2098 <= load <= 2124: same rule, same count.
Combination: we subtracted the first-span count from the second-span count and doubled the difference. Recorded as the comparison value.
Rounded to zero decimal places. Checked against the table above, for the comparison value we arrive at -4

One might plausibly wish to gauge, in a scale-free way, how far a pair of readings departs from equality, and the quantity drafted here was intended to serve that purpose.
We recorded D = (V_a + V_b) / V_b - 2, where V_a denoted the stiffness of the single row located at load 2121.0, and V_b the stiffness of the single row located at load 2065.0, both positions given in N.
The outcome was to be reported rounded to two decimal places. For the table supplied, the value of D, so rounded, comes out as -0.14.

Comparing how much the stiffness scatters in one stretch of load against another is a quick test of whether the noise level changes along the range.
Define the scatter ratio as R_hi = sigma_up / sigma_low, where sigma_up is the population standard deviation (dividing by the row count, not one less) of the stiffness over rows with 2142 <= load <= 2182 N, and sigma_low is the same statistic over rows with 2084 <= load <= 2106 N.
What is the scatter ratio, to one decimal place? 1.1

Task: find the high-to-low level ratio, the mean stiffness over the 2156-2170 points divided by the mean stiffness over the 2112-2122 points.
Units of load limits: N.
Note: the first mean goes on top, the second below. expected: 0.72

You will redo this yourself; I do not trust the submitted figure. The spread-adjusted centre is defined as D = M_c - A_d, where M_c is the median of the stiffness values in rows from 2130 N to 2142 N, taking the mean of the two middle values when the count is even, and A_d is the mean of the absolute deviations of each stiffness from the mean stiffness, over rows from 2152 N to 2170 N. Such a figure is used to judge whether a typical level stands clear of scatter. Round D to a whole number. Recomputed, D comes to 38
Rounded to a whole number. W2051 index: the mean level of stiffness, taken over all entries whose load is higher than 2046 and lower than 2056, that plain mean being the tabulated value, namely 38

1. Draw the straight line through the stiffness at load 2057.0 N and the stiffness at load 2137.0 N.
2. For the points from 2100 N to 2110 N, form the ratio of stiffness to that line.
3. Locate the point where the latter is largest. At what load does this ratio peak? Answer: 2109.0 N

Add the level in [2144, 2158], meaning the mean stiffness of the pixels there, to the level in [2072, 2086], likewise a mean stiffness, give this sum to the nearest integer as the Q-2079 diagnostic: 88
